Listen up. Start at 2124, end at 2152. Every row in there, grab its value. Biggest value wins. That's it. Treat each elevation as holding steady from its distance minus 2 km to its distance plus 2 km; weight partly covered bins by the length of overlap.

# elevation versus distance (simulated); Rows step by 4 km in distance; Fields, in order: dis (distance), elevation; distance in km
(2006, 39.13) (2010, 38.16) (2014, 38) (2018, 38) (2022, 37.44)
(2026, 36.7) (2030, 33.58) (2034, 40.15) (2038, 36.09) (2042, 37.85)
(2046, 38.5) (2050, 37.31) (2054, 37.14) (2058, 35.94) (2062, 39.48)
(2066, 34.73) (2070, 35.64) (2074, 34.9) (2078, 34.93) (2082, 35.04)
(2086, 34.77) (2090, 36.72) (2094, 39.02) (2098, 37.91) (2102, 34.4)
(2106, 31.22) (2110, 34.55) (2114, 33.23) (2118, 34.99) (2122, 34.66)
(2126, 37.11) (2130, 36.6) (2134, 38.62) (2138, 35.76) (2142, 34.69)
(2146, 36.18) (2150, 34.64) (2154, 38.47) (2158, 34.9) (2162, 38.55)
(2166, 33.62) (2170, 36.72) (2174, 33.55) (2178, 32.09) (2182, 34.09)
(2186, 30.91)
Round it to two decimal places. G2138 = 38.62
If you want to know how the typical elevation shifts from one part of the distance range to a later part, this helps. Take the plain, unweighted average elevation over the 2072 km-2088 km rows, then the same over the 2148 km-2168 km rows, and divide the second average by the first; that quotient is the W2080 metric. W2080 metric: 1.03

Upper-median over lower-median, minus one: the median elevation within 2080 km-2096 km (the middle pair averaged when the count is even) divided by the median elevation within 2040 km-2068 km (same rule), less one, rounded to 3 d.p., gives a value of -0.038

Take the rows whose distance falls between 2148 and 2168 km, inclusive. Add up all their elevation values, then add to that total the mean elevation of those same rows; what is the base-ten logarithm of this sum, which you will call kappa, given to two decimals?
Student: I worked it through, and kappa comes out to 2.33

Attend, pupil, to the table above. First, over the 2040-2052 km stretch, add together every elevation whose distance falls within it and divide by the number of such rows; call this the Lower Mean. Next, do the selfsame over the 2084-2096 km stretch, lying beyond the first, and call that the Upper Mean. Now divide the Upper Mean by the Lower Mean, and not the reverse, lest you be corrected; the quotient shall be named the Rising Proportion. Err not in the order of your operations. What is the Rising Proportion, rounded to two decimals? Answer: 0.97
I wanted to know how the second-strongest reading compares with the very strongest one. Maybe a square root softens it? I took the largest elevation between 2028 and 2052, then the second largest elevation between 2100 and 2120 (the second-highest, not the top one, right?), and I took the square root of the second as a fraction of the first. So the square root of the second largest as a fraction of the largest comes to 0.928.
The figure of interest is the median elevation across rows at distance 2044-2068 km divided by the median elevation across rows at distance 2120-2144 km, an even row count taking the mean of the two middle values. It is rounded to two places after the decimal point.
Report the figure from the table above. 1.03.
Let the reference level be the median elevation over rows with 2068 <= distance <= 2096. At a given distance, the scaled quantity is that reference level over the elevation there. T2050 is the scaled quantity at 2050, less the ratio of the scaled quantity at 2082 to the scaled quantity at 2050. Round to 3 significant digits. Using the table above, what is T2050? -0.126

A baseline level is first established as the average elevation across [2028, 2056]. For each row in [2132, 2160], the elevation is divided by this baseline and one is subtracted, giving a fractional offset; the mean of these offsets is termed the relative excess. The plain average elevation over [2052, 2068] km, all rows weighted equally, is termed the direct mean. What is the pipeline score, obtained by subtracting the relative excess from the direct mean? 36.9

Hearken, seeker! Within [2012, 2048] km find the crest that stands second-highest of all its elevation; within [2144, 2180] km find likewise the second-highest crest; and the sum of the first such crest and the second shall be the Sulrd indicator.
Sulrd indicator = 77.0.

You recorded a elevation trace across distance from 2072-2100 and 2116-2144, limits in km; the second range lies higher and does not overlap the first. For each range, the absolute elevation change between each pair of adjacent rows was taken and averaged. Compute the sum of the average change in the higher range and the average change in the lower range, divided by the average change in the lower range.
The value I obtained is 2.6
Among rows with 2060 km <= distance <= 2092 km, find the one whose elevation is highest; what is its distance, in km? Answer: 2062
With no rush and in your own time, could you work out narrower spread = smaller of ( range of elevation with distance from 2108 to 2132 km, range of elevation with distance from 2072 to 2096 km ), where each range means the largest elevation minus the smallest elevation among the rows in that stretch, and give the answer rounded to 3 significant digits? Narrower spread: 3.88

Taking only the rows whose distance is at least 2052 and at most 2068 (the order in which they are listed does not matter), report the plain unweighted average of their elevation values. 36.8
